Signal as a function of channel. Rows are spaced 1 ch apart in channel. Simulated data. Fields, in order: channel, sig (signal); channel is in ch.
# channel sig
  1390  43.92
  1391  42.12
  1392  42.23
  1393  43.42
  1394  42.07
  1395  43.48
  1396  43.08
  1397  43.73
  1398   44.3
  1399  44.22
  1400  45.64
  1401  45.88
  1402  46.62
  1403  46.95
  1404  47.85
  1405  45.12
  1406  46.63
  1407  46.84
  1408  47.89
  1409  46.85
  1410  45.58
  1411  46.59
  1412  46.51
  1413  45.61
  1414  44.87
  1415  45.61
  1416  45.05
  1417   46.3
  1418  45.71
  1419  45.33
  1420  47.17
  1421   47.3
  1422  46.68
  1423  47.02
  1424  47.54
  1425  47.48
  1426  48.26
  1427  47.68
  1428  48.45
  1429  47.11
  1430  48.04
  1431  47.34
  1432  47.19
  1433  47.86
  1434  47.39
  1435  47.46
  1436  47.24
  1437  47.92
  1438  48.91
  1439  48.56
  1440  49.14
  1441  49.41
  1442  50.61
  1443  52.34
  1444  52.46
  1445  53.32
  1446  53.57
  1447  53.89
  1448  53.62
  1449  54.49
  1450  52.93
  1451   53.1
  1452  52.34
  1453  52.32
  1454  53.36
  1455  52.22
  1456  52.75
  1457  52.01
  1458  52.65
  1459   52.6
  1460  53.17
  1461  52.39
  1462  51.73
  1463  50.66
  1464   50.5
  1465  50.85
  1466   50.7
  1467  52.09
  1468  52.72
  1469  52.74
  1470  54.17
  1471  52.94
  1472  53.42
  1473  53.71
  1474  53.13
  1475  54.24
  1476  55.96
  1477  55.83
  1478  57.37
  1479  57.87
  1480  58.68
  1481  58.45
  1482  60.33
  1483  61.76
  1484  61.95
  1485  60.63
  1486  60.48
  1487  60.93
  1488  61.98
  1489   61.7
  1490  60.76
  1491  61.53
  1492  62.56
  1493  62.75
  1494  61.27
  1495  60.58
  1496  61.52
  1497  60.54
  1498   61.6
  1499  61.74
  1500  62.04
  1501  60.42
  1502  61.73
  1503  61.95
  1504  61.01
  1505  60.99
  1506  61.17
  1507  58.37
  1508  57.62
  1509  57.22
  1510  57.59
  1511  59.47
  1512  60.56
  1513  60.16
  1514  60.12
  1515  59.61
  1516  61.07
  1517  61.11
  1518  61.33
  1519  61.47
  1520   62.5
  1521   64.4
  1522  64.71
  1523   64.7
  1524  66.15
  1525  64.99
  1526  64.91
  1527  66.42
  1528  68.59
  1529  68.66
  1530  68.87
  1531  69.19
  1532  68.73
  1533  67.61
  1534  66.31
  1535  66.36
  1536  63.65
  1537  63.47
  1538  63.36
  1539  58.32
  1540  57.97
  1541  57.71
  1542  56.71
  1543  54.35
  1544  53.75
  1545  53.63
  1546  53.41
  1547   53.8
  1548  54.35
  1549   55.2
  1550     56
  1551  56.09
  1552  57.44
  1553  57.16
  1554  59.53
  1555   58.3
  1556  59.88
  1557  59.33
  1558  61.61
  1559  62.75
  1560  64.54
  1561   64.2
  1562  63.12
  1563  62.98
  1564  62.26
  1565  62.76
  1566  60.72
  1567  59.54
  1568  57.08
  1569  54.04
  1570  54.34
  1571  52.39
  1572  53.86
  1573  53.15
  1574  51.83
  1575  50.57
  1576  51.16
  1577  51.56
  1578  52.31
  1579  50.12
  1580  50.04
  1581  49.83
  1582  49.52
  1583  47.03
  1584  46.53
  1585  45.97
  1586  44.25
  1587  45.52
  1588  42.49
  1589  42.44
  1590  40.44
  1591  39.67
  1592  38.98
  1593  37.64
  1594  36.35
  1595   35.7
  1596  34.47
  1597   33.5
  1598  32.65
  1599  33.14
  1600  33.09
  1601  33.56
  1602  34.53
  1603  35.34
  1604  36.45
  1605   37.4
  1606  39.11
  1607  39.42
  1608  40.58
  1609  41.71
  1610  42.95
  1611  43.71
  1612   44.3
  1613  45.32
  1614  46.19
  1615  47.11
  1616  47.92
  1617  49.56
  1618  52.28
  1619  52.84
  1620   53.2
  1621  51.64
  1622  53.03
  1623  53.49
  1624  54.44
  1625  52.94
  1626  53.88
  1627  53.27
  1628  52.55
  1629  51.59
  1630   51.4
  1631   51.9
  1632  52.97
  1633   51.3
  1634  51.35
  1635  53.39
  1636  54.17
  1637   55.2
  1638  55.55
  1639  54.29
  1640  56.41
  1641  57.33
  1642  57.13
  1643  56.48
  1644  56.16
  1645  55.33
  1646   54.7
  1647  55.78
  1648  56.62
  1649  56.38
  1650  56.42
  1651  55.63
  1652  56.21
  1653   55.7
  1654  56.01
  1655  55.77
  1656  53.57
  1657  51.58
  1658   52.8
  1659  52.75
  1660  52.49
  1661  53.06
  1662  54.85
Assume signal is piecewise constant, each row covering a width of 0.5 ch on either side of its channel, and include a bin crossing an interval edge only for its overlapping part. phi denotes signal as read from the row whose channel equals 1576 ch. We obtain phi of 51.16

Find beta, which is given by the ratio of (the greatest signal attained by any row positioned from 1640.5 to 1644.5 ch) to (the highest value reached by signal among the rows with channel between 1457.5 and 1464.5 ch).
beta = 1.08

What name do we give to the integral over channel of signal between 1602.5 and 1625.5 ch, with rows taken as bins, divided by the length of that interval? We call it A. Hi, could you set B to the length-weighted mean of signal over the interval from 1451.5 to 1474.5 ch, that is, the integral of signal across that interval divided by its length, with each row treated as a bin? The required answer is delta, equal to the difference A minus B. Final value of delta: -6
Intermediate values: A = 46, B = 52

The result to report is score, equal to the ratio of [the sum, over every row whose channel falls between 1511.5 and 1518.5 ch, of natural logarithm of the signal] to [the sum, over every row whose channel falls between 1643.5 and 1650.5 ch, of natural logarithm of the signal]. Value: 1.02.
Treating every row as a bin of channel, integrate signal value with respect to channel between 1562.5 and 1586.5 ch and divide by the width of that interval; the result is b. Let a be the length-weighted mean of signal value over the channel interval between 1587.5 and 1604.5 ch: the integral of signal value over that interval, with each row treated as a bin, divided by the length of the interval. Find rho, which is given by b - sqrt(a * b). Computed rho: 9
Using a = 36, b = 53.1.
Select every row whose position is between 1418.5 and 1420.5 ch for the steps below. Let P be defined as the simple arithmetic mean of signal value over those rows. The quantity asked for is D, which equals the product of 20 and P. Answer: 925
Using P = 46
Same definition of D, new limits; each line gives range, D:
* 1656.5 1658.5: 1044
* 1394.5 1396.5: 866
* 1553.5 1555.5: 1178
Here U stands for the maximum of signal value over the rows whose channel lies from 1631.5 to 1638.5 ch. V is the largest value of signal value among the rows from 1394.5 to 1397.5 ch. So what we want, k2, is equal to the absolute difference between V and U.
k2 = 12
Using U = 55.55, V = 43.73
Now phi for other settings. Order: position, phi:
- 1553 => 57.16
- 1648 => 56.62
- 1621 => 51.64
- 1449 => 54.49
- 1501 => 60.42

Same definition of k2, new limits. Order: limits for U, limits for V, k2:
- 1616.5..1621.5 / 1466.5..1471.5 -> 1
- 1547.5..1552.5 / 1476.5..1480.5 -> 1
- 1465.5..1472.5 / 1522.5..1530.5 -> 15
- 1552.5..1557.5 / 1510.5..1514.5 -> 1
